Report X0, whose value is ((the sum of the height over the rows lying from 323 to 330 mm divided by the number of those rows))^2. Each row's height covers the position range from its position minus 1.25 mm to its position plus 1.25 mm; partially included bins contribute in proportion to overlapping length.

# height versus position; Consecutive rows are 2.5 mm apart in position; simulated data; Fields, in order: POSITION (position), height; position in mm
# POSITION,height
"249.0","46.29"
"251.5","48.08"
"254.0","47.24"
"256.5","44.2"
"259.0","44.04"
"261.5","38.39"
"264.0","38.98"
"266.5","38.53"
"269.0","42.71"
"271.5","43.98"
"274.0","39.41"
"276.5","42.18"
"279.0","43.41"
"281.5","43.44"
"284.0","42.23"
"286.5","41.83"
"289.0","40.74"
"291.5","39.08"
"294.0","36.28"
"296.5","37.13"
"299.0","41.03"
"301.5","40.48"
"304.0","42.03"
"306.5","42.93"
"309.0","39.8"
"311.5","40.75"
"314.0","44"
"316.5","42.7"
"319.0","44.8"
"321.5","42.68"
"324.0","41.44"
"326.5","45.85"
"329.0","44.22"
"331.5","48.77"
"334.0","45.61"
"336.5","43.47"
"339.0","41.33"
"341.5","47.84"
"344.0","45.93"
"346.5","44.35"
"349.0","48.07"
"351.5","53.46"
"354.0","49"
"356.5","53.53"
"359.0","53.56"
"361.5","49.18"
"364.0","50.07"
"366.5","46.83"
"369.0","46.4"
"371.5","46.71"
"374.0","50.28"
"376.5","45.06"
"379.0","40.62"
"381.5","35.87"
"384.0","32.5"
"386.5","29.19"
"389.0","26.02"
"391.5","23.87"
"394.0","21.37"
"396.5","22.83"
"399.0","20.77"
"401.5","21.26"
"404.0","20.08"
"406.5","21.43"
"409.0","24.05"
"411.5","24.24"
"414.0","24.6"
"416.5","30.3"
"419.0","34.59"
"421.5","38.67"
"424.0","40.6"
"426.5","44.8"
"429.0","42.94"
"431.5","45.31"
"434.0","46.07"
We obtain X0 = 1922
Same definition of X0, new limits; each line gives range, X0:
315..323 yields 1883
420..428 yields 1710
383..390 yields 855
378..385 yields 1320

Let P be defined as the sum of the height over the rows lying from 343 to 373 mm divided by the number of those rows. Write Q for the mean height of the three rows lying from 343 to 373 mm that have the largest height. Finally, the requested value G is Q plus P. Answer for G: 102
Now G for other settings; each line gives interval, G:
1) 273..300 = 84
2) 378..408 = 63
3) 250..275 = 89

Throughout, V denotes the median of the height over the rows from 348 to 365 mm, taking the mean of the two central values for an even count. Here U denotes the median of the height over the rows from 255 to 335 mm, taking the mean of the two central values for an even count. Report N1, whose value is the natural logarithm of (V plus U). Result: 4.52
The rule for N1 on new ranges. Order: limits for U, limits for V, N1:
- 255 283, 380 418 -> 4.20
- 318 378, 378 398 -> 4.31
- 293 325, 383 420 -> 4.18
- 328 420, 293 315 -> 4.43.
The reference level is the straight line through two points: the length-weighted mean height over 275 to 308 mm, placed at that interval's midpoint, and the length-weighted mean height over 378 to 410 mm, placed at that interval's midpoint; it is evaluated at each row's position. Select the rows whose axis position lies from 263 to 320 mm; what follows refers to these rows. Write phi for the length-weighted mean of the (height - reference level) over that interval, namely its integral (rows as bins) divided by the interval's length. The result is 0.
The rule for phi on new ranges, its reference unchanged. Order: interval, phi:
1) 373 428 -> 5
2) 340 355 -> 15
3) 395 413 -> -2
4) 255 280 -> -3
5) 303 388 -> 12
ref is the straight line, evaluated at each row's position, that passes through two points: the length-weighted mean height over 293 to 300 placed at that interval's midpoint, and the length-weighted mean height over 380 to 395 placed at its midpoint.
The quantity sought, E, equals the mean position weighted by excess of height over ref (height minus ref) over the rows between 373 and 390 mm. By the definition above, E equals 376.8 mm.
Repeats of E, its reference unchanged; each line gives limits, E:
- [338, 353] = 346.3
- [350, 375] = 362.4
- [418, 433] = 426.2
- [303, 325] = 315.1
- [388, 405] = 397.6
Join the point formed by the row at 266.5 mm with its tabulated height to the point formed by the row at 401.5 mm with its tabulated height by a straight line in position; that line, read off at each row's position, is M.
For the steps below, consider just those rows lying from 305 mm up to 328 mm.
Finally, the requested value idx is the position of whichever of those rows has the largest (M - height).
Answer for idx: 309.0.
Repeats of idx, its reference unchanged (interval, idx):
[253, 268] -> 261.5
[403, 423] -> 404.0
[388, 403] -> 394.0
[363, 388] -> 386.5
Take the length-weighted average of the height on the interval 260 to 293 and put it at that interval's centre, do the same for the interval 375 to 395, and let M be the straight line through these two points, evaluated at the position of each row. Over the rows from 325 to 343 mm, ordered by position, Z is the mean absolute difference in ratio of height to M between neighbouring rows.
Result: 0.090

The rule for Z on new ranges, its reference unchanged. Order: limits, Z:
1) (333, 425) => 0.085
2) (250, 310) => 0.045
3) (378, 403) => 0.077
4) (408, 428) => 0.109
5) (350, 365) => 0.085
